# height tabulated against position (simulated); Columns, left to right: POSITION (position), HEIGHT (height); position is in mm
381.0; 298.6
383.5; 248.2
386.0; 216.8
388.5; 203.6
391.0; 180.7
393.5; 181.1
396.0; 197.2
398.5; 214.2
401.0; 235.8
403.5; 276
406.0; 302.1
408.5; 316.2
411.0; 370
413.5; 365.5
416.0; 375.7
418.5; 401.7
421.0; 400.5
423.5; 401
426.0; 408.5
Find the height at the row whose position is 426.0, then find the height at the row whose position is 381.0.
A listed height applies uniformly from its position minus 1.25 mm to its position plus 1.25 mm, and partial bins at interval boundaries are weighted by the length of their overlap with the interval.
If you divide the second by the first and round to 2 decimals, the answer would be 0.73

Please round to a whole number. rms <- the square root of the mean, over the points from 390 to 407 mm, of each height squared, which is 231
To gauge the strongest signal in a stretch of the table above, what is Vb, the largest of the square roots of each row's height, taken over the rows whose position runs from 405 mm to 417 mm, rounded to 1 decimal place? 19.4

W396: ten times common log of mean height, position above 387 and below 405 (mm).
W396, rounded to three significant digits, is 23.3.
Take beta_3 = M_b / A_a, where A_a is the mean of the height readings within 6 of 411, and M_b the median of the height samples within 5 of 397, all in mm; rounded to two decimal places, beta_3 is 0.59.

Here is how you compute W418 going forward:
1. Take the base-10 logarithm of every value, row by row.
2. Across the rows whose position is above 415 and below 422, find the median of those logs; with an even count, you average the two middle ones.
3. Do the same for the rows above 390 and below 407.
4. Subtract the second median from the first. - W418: 0.27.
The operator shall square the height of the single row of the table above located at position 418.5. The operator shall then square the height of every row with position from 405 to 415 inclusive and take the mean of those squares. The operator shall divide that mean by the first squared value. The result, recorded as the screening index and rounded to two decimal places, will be 0.72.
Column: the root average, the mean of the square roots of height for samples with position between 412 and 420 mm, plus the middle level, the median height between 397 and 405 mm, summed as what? 255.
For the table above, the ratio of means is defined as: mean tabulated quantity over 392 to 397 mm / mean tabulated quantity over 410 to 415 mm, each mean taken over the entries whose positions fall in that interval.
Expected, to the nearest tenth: 0.5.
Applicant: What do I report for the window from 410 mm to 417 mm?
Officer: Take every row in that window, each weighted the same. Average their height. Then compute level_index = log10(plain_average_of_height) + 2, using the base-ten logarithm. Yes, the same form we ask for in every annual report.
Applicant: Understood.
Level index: 4.57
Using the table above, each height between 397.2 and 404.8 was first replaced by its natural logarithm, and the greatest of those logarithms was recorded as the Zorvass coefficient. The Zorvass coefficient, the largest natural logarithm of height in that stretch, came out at 5.62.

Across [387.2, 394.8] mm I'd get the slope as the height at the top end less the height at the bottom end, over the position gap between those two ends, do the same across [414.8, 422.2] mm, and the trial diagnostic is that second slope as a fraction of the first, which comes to -1.1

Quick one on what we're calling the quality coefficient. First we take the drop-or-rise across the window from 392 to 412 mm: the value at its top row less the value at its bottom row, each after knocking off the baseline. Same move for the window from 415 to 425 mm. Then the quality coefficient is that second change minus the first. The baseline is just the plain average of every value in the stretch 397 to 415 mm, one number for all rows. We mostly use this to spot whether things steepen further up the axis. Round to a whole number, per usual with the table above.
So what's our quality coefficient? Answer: -164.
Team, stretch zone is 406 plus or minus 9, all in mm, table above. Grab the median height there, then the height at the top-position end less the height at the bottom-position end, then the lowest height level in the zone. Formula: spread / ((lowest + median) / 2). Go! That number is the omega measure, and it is 0.59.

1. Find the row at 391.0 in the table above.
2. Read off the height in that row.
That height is 180.7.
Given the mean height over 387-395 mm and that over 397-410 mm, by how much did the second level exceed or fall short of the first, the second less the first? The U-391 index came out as 80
